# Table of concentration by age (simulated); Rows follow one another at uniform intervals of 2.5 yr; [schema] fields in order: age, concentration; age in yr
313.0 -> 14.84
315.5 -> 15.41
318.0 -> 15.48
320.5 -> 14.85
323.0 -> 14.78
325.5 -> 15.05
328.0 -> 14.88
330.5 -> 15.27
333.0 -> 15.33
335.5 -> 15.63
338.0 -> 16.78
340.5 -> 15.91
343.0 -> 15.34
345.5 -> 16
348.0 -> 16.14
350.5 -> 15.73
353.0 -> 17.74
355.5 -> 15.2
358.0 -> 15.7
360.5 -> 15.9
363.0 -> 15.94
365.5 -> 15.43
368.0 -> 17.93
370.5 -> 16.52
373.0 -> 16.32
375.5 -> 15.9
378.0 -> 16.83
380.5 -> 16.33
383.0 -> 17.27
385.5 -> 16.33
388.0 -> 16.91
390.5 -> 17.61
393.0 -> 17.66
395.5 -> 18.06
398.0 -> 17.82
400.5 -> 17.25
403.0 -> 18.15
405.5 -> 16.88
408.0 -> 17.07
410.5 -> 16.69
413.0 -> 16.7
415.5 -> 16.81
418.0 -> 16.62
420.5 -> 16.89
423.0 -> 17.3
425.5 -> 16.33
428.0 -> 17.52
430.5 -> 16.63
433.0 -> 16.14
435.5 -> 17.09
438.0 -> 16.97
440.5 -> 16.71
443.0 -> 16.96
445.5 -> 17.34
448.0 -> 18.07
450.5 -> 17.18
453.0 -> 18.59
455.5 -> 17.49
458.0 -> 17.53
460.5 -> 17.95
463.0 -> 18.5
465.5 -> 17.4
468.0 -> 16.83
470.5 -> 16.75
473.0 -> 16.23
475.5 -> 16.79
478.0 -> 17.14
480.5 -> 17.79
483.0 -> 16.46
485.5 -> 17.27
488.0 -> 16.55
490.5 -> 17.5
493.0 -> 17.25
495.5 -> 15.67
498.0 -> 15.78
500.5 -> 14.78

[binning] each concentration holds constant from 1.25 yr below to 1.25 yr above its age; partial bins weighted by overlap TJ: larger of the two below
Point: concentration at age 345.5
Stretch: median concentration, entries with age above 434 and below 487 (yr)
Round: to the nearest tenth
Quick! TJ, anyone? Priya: 17.2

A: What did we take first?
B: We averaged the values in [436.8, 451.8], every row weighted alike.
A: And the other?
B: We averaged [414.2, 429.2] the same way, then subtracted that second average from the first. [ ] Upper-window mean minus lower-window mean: 0.3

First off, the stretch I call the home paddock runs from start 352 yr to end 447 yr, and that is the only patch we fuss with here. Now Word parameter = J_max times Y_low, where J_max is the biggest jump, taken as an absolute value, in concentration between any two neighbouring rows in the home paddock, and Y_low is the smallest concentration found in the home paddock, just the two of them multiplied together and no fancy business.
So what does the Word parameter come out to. 39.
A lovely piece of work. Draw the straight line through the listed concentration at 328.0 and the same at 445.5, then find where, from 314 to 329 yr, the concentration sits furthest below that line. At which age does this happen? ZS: 328.0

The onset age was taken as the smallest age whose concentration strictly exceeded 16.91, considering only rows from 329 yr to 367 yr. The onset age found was 353.0 yr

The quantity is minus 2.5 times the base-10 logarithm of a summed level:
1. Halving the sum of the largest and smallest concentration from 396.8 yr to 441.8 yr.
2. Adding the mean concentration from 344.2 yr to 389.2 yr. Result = -3.81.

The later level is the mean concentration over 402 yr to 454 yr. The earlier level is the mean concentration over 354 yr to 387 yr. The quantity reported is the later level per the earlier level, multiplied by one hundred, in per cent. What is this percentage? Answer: 105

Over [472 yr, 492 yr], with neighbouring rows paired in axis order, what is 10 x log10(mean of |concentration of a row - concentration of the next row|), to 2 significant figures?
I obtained -1.2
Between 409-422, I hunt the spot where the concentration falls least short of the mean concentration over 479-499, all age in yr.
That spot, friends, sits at 420.5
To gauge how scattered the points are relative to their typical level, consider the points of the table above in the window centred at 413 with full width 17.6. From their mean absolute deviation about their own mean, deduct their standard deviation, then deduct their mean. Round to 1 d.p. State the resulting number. -16.8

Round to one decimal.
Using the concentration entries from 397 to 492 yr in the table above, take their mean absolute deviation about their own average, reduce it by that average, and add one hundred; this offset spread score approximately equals 83.3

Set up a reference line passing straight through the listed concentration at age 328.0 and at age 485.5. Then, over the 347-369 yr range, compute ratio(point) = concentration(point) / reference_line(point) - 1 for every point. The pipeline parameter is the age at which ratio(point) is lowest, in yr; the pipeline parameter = 355.5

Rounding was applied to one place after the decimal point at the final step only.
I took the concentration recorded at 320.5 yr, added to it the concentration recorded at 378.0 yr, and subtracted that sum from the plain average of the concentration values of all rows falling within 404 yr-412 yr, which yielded -14.8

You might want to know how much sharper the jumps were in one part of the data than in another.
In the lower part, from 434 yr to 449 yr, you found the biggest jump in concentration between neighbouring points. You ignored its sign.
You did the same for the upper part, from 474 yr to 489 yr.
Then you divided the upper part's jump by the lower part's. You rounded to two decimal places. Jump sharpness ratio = 1.82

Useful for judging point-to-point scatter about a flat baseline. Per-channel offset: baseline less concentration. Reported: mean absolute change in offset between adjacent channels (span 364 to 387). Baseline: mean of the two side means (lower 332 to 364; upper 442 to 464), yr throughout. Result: 0.98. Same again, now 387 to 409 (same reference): 0.54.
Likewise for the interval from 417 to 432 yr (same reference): 0.75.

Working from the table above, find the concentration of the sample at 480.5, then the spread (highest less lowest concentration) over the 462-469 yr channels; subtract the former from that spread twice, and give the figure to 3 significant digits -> -33.9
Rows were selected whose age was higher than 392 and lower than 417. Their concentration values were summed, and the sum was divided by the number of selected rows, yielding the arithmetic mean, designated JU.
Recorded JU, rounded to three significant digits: 17.3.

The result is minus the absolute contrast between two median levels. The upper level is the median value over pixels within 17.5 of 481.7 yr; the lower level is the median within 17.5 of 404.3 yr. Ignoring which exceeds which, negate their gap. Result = -0.18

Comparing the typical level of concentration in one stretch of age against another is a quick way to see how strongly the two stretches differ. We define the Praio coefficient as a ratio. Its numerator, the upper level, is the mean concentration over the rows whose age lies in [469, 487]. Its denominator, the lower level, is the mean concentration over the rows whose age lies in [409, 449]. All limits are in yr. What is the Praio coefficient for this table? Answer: 1.00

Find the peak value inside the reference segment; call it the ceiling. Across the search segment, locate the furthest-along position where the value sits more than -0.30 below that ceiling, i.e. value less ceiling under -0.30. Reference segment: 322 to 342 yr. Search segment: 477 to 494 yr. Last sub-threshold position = 483.0 yr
